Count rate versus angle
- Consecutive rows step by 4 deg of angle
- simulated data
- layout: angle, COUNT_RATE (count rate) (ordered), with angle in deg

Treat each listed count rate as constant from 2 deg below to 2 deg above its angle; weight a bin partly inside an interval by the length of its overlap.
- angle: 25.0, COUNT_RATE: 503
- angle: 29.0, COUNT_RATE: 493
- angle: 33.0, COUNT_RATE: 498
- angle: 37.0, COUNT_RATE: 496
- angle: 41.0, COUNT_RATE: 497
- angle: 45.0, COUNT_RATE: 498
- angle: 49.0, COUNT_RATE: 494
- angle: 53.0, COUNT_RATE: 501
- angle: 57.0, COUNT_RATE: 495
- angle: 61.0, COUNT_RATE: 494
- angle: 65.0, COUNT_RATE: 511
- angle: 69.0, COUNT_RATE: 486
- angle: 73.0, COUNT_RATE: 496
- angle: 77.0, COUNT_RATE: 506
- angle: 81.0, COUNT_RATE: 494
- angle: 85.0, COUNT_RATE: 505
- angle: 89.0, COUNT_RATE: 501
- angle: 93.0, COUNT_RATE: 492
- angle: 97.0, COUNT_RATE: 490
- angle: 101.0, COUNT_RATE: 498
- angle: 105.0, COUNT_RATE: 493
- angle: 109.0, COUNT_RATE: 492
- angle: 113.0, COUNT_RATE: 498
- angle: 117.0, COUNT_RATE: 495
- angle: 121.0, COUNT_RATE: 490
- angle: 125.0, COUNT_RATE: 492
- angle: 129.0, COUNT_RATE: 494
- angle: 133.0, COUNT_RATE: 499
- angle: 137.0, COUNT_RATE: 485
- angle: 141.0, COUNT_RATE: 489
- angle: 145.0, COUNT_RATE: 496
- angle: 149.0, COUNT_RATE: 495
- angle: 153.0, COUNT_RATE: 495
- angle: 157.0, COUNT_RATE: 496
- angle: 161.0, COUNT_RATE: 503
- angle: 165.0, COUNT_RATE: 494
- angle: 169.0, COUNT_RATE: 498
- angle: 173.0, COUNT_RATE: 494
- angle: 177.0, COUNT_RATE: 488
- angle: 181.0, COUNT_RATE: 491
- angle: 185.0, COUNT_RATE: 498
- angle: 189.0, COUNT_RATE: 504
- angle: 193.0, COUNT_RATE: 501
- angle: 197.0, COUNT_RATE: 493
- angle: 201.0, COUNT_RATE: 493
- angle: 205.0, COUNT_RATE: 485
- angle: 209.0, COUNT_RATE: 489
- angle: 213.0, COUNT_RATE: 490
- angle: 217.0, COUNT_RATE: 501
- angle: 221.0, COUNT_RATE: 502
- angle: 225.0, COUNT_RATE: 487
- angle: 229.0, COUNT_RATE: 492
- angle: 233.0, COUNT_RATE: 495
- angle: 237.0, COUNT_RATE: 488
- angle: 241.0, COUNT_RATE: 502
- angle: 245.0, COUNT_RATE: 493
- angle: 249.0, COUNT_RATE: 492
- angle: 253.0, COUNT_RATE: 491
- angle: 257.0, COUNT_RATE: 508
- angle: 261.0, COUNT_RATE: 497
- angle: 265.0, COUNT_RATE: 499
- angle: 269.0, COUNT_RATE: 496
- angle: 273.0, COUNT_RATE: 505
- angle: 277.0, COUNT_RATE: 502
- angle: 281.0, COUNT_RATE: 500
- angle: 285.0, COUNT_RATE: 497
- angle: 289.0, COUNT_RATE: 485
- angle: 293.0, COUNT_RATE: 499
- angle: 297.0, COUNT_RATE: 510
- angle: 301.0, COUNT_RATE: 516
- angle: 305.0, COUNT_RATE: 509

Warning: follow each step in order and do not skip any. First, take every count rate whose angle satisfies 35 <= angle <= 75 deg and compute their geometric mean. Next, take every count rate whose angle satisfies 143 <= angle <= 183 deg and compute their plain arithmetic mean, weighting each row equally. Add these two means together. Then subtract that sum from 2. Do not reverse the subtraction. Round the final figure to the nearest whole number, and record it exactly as -990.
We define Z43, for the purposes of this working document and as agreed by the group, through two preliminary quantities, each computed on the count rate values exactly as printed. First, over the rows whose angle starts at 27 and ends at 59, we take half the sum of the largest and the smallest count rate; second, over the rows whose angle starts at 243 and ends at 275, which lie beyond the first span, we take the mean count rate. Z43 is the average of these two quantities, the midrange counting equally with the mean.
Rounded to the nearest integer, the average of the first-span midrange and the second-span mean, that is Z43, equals 497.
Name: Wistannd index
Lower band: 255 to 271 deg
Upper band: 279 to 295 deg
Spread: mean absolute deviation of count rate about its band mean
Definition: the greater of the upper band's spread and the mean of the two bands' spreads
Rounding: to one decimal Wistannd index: 5.1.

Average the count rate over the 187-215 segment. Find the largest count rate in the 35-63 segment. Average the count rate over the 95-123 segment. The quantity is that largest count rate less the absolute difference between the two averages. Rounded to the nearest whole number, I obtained 501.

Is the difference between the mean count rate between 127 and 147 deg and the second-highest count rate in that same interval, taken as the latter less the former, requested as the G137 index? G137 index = 3.4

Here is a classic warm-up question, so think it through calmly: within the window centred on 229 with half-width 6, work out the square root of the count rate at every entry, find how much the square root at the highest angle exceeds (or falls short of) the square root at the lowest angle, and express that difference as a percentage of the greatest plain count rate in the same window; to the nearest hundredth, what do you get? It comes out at 0.04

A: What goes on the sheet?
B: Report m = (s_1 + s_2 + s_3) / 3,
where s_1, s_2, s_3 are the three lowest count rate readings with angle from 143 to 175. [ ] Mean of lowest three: 494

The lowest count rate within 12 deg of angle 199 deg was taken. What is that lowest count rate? 485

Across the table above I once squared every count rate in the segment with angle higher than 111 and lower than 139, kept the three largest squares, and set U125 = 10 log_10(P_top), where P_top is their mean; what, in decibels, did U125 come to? 53.9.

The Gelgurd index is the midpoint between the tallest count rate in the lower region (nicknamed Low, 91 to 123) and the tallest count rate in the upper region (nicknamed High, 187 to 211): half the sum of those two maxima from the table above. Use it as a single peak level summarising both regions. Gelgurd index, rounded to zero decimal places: 501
